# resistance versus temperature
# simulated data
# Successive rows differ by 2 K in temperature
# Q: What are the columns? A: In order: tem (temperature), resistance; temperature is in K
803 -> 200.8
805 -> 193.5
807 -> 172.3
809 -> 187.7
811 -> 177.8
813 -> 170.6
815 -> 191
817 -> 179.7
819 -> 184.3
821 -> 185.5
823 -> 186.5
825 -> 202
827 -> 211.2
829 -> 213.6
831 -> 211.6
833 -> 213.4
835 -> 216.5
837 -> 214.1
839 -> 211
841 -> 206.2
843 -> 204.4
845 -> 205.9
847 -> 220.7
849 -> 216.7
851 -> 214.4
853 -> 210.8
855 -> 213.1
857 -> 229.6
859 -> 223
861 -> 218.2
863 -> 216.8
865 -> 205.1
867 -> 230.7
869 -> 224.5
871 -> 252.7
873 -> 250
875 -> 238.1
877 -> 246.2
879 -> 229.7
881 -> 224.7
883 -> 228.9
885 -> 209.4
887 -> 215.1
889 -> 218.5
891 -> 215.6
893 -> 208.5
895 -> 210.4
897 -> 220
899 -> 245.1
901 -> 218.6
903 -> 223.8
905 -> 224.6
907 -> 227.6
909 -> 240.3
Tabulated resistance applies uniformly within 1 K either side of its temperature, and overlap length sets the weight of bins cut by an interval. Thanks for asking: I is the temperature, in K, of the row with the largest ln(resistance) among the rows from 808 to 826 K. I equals 825 K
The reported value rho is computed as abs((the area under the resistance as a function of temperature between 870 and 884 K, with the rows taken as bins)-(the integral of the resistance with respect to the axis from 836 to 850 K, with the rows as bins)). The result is 383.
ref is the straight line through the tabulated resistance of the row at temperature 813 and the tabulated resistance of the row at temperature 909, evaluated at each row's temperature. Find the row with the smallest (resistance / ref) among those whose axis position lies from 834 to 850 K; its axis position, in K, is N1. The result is 845 K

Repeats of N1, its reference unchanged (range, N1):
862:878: 865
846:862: 853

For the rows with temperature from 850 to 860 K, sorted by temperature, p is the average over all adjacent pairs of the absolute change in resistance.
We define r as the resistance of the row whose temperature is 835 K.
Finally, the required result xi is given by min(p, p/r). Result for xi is 0.033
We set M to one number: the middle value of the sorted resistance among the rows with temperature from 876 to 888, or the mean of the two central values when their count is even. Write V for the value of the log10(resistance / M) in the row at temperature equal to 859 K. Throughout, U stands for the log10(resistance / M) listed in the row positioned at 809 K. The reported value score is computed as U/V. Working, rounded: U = -0.082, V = -0.007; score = 11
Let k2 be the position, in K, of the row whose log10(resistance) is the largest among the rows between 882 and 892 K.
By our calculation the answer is 883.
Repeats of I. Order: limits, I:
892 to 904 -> 899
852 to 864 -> 857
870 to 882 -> 871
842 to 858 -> 857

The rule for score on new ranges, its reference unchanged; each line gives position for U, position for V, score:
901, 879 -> -3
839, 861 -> 2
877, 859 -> -5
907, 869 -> 0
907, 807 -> 0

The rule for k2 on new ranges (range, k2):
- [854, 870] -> 867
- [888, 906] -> 899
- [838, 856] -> 847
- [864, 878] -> 871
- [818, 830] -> 829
